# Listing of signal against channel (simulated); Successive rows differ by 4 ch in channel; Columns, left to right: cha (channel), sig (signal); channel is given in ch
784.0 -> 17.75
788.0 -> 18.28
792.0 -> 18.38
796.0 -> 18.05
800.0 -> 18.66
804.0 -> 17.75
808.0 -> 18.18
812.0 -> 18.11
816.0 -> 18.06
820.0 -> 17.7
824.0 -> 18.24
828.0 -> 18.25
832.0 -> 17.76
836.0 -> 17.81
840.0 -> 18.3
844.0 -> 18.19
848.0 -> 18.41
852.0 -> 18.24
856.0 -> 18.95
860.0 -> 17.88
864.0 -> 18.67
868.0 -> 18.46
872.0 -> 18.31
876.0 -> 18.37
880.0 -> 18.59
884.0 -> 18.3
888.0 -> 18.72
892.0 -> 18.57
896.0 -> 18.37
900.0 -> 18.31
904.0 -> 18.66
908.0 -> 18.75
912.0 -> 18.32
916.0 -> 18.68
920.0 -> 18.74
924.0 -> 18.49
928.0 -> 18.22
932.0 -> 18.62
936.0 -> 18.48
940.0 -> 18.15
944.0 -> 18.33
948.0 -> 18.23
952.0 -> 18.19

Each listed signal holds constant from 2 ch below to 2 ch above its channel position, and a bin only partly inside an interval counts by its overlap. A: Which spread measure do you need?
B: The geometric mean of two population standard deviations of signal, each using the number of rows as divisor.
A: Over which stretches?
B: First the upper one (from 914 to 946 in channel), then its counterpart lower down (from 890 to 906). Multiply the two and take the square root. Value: 0.169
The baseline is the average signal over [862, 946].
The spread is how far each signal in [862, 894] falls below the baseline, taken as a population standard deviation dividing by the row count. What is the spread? 0.15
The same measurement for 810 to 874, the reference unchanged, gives 0.32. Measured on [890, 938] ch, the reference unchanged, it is 0.17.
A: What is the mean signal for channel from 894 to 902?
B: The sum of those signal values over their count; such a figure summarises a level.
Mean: 18.3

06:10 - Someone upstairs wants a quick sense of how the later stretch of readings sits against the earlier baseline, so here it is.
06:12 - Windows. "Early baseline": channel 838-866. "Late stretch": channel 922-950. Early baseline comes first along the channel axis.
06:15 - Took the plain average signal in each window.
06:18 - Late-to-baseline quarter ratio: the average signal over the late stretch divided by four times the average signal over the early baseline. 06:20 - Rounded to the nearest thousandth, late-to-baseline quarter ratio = 0.250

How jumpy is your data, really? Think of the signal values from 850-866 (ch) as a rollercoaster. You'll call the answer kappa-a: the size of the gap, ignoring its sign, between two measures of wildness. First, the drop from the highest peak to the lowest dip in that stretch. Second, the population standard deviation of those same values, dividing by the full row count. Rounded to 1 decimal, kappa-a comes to 0.7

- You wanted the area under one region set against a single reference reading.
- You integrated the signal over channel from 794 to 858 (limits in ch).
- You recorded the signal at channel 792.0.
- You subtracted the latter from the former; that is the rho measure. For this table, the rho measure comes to 1144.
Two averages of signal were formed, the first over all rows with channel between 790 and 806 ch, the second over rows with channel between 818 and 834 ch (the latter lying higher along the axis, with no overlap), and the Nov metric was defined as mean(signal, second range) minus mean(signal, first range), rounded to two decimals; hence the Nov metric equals -0.22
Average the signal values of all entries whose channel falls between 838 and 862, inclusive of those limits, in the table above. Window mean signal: 18.3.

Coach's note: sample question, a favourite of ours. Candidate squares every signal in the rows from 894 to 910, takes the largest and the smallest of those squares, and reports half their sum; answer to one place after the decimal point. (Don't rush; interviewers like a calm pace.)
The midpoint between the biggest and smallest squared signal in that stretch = 343.4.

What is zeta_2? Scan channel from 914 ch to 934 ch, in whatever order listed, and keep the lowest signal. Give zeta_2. 18.22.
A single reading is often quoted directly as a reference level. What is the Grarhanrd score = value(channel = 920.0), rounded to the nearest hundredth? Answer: 18.74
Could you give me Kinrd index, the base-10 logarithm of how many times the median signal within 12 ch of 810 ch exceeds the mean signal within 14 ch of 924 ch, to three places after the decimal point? -0.010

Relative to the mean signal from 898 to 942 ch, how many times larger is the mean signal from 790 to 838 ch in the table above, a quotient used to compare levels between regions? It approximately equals 0.978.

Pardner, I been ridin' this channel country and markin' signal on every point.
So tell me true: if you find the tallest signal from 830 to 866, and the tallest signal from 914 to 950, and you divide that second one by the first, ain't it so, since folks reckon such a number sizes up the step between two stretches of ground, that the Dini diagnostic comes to 0.99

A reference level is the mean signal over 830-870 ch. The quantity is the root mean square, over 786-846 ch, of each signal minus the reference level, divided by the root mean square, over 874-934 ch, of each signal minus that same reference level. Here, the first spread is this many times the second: 0.99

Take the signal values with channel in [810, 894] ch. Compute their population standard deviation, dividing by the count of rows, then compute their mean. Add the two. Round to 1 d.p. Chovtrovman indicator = 18.6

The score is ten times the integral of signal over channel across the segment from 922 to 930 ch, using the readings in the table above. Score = 1468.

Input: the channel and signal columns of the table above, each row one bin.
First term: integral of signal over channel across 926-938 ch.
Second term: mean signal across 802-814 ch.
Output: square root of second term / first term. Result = 0.285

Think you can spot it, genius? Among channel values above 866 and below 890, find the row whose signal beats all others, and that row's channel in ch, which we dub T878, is 888.0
